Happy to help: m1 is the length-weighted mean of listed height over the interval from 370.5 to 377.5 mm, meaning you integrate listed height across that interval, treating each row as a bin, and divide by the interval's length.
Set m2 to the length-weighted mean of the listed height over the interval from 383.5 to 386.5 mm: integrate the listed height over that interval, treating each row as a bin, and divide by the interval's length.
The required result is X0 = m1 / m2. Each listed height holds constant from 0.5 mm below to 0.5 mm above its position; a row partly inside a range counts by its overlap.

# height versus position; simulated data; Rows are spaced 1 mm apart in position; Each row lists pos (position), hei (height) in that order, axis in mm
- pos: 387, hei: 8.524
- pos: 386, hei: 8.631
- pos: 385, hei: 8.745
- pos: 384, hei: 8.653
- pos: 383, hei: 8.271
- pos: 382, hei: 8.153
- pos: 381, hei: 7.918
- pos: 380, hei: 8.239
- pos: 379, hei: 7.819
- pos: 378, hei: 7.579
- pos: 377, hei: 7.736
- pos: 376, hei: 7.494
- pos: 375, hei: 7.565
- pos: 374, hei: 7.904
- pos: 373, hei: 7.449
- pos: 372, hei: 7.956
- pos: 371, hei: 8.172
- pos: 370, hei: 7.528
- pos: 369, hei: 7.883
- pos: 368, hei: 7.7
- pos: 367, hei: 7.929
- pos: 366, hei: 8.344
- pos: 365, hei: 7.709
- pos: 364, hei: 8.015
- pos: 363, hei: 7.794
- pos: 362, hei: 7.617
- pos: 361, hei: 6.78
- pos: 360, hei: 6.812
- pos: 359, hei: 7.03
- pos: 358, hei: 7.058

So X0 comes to 0.89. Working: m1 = 7.8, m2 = 8.68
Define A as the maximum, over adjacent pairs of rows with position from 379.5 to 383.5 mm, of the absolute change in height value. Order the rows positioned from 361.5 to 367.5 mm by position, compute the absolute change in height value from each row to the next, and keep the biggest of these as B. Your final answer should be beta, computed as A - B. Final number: -0.31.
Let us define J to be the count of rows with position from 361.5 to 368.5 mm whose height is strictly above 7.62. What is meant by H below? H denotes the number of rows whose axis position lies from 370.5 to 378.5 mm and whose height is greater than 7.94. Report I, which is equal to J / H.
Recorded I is 3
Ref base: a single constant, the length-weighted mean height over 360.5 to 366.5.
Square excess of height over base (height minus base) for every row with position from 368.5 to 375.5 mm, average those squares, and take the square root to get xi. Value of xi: 0.3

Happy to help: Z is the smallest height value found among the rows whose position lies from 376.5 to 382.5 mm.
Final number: 7.579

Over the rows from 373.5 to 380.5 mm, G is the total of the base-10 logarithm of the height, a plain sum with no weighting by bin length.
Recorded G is 6.23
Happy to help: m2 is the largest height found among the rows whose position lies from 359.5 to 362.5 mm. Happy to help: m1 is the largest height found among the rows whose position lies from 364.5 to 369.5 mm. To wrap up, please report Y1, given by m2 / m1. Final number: 0.91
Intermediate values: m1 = 8.344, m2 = 7.617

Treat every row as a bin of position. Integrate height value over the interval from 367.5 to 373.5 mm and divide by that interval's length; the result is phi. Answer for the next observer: 7.78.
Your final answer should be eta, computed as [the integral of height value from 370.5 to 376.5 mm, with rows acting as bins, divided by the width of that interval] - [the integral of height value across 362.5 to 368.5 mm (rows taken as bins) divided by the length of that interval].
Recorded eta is -0.16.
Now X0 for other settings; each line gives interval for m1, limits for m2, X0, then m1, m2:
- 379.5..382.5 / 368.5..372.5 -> 1.03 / 8.1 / 7.88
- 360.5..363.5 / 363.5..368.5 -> 0.93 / 7.4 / 7.94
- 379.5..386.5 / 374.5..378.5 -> 1.10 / 8.4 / 7.59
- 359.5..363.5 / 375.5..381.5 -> 0.93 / 7.3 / 7.80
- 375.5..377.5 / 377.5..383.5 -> 0.95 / 7.6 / 8.00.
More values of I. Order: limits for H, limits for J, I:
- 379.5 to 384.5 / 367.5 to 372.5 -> 1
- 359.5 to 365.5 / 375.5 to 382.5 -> 5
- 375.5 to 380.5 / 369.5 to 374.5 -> 3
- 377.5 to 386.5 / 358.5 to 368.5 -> 1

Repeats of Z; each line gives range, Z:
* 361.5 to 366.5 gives 7.617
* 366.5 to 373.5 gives 7.449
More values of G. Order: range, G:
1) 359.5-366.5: 6.15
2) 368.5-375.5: 6.24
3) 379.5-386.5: 6.46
